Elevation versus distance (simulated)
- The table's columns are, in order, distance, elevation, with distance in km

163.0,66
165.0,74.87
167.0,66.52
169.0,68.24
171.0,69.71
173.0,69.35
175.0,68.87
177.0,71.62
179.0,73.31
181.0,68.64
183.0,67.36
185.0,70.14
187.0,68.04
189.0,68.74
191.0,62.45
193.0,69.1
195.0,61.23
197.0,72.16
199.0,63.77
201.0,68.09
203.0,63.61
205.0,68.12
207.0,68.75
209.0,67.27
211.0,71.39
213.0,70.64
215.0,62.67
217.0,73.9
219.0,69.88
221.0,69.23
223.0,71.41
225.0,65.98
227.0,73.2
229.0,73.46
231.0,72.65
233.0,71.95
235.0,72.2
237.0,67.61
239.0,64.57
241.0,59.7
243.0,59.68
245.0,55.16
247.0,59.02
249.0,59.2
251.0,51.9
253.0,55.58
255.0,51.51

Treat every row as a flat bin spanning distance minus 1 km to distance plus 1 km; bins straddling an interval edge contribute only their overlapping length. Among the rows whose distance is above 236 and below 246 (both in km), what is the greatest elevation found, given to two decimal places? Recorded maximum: 67.61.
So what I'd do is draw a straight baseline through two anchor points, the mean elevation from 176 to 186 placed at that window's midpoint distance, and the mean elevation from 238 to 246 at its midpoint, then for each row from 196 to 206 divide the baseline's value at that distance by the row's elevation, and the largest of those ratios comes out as 1.05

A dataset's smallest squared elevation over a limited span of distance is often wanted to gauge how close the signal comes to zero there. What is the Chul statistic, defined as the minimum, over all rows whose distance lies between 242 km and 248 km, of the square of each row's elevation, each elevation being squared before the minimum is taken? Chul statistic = 3043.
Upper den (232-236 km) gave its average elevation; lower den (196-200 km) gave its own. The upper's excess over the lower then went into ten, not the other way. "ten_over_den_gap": 2.4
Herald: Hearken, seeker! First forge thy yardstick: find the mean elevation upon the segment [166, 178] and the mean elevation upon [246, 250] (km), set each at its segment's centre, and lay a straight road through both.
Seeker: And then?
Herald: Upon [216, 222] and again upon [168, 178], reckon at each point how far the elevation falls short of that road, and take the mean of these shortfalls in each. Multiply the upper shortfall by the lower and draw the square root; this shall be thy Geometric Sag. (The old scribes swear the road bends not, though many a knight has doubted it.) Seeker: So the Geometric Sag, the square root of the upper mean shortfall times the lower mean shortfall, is 2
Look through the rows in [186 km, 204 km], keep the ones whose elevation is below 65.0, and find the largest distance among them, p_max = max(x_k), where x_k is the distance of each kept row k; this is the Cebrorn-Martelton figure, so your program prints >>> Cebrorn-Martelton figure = 203.0 km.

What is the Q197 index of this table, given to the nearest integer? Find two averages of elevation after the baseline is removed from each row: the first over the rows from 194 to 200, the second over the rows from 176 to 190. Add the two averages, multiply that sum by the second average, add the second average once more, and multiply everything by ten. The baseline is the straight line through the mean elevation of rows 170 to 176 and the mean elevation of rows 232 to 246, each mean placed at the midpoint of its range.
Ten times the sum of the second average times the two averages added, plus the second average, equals 4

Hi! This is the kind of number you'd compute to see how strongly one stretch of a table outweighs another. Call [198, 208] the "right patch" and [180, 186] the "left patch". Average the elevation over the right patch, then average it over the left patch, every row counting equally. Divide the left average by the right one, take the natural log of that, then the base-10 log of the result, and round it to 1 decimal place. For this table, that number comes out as -1.5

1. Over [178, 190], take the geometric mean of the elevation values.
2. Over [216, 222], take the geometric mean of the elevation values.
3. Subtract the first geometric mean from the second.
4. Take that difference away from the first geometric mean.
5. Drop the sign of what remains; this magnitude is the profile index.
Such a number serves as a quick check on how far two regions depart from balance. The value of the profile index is 68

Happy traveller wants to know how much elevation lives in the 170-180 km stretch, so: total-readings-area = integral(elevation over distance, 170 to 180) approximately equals 706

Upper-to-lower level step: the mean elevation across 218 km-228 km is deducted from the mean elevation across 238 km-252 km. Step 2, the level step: -11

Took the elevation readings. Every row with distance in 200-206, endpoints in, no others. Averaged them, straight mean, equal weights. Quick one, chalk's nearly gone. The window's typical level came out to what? 67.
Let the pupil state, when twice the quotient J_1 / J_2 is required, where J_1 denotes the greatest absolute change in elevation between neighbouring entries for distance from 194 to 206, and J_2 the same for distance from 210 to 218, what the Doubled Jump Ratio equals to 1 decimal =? 1.9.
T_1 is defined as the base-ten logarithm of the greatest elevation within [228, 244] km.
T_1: 1.87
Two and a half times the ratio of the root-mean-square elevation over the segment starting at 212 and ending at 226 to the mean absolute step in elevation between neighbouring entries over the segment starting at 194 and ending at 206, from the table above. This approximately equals 27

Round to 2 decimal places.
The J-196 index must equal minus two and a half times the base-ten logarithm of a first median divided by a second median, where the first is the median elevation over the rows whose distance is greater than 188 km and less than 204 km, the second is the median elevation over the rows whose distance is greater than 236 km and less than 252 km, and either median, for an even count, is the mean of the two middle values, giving -0.11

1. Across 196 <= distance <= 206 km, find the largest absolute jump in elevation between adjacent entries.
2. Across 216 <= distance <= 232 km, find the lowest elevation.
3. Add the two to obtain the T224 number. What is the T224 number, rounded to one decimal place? 74.4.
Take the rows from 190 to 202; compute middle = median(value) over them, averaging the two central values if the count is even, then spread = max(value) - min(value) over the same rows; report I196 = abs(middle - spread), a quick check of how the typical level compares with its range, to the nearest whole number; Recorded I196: 55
